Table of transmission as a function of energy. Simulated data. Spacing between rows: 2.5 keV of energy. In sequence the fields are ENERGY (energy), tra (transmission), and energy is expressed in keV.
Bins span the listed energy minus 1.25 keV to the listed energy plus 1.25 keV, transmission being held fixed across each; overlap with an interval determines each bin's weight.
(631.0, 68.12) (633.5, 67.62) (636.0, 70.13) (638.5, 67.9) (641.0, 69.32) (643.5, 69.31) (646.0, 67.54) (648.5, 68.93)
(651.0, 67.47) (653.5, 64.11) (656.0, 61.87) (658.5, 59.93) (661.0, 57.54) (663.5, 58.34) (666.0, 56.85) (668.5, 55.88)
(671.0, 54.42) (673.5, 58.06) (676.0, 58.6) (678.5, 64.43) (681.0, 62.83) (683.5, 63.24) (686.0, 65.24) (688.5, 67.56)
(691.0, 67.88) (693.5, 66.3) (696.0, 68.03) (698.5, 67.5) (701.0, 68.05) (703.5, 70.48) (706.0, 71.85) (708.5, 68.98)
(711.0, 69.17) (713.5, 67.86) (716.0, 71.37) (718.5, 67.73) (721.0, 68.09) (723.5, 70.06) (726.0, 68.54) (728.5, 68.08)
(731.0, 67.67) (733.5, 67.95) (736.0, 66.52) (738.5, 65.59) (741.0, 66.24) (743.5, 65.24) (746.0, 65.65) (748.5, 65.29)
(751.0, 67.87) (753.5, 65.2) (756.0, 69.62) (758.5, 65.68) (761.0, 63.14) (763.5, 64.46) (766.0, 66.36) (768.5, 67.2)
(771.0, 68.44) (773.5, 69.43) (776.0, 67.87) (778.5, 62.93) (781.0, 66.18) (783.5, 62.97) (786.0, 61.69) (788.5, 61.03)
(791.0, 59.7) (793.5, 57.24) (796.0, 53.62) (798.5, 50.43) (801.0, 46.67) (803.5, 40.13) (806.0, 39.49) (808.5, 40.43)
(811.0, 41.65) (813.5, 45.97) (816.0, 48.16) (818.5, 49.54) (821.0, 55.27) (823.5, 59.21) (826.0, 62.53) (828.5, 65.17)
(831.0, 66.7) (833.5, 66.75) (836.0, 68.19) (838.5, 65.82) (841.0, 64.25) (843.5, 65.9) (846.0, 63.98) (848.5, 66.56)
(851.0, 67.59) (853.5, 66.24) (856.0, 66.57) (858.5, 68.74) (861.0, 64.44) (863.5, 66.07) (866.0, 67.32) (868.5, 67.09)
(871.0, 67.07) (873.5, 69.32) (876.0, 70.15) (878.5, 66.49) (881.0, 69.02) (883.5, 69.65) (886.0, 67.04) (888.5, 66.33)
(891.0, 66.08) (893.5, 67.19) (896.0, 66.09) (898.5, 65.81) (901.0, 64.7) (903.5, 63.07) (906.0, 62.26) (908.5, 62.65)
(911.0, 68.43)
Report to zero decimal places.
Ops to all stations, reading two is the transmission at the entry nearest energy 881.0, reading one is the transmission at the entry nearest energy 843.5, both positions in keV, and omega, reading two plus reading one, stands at 135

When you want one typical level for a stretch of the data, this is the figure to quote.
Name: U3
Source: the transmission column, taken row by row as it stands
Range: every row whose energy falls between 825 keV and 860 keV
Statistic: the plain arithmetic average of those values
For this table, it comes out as 66.1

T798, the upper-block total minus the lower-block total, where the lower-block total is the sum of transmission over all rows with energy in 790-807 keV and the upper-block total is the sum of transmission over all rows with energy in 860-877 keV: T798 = 124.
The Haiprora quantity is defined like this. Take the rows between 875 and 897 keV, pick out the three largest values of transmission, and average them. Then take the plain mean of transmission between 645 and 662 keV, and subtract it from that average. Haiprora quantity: 5.7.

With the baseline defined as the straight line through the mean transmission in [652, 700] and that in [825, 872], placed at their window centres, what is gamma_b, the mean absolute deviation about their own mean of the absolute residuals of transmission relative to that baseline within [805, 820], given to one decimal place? 3.6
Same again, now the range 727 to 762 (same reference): 1.3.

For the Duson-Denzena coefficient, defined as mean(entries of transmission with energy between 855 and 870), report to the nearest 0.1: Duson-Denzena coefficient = 66.7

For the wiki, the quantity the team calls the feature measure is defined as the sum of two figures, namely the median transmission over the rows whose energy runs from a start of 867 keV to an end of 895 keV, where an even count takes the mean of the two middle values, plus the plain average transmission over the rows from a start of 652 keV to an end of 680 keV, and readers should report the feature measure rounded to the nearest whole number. 126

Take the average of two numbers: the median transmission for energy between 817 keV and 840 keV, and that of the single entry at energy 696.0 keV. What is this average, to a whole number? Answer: 67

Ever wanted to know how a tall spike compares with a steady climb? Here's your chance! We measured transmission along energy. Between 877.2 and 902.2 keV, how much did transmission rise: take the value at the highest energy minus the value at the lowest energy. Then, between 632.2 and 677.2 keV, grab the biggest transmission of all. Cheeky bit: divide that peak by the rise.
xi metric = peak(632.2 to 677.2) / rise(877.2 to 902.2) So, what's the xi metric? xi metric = -39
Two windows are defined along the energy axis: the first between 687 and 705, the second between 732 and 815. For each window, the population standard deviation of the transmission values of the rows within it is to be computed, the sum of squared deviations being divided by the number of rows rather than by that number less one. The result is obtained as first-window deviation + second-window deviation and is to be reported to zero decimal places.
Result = 11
